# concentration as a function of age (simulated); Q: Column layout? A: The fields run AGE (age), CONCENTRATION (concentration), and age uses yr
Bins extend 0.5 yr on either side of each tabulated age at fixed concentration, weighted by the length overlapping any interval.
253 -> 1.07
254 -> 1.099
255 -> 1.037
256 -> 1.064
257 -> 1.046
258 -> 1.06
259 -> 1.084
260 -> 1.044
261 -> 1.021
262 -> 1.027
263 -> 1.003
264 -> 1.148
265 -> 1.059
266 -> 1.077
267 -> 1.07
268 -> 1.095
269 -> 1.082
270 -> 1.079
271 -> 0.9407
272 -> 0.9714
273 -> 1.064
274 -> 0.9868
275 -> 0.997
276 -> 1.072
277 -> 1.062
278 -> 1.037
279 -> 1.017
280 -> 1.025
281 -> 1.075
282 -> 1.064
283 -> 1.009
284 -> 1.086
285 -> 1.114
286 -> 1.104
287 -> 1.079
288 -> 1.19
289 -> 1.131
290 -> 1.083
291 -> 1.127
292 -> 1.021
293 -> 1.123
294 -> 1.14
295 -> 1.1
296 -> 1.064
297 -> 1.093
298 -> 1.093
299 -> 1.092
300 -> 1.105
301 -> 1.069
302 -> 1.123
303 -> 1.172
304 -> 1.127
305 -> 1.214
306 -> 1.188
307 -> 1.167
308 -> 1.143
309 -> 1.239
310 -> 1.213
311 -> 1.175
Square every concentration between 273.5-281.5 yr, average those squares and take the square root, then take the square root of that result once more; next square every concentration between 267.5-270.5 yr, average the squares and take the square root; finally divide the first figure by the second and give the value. 0.94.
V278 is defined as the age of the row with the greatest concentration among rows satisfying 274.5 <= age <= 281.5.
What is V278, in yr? 281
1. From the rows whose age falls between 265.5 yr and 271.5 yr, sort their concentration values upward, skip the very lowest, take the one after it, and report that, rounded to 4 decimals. 1.0700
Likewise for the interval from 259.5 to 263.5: 1.0210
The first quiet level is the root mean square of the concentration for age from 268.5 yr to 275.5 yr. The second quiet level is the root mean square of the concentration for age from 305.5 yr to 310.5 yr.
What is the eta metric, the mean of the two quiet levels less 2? -0.90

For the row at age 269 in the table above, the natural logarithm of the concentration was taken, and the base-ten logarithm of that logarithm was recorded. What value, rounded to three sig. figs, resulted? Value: -1.10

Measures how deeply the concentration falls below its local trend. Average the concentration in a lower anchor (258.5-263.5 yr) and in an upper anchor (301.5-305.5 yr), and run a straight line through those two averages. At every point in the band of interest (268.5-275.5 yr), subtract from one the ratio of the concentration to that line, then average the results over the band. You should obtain 0.047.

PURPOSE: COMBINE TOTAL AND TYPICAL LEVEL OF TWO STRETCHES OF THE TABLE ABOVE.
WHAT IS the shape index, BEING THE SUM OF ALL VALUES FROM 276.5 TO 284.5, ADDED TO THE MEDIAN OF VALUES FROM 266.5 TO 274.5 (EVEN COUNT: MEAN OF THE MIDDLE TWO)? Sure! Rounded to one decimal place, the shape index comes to 9.4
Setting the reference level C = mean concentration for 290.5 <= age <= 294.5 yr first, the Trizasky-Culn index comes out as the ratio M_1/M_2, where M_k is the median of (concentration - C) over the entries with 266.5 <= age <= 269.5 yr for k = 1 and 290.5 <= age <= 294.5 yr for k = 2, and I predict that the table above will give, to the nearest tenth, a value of -0.9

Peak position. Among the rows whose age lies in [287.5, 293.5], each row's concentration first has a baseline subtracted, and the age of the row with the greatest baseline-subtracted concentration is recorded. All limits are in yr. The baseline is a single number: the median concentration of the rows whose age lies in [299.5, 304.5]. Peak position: 288 yr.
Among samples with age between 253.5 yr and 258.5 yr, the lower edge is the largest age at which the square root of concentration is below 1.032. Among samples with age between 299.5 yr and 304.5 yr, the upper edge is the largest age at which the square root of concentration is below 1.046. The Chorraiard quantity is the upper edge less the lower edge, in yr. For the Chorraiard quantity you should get 43 yr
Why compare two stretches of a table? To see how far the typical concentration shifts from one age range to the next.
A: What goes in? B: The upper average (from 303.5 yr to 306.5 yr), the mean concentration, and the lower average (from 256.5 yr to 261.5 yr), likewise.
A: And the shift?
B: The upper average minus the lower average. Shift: 0.13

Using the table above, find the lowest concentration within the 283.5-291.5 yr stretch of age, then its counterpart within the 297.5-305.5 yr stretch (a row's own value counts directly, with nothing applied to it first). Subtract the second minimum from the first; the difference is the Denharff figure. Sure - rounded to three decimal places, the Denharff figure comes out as 0.010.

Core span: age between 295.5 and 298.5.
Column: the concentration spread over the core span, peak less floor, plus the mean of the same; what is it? 1.11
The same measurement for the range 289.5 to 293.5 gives 1.19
